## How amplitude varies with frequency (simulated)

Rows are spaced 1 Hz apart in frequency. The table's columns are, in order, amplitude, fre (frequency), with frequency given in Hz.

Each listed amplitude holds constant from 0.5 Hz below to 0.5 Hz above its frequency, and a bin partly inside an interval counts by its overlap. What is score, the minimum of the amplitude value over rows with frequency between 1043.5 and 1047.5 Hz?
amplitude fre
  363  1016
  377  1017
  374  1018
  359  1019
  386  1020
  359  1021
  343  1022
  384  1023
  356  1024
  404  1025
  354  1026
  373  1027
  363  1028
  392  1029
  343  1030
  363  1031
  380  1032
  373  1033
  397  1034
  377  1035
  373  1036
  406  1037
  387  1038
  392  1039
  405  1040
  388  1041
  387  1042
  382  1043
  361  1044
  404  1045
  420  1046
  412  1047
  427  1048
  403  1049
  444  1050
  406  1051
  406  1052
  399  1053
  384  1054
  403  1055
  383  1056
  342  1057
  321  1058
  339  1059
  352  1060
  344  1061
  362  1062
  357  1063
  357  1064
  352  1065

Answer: 361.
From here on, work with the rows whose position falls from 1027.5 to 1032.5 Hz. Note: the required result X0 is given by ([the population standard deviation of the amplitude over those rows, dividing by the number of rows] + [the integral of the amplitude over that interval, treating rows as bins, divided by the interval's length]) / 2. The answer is 192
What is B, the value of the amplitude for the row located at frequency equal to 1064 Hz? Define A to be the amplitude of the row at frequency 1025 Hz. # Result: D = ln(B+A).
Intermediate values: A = 404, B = 357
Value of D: 6.63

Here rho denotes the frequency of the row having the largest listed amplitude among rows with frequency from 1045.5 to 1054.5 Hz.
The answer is 1050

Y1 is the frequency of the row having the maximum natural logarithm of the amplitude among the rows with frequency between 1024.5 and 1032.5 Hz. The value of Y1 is 1025 Hz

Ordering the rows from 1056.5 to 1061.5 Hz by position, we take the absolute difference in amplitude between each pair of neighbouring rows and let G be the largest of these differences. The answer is 21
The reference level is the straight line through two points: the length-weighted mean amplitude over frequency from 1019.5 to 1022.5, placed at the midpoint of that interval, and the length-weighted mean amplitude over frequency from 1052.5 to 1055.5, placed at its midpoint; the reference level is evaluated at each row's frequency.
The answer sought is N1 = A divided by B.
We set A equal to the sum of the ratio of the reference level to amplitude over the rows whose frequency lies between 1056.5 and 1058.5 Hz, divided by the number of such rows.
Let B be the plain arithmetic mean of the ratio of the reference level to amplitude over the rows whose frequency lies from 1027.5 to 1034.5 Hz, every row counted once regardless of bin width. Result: 1.20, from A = 1.20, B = 1.00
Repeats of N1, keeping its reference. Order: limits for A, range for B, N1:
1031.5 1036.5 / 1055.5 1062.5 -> 0.86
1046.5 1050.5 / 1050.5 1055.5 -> 0.94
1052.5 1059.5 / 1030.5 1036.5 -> 1.10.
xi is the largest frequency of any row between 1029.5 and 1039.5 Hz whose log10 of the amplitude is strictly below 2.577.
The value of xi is 1036 Hz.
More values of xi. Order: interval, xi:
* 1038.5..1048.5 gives 1044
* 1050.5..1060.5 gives 1060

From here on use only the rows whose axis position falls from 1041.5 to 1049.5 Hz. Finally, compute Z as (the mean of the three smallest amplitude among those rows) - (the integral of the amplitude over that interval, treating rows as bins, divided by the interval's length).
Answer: -23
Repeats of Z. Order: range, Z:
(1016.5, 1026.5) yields -19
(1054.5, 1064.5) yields -22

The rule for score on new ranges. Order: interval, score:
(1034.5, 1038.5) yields 373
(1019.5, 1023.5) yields 343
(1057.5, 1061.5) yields 321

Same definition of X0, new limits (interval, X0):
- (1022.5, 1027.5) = 196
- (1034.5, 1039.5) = 199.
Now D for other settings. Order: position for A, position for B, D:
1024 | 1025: 6.63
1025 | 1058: 6.59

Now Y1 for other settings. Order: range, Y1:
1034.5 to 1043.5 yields 1037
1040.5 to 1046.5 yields 1046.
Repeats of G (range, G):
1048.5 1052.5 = 41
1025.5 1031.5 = 49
